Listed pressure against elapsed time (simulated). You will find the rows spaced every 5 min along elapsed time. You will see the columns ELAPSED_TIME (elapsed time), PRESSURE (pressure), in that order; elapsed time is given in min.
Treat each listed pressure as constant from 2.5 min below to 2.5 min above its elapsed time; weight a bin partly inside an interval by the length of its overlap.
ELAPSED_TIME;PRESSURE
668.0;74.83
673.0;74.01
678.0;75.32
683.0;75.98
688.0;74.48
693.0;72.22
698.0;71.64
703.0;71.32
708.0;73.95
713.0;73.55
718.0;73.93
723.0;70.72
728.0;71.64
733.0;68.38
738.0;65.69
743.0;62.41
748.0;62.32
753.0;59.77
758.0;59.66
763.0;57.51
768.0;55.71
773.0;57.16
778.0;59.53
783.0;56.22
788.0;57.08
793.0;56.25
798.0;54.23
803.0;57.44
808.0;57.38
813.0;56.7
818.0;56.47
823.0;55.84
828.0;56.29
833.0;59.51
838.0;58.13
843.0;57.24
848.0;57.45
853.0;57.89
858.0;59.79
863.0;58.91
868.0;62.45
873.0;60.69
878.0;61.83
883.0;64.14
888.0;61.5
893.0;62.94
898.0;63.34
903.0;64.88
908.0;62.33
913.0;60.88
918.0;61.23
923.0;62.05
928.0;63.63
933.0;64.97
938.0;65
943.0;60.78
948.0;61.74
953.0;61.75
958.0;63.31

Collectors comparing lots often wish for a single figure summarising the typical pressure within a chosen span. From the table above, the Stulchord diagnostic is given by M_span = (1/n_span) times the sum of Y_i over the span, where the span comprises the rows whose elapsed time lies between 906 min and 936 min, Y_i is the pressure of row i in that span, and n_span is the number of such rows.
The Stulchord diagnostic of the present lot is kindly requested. 63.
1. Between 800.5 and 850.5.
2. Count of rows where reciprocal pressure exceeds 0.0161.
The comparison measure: 10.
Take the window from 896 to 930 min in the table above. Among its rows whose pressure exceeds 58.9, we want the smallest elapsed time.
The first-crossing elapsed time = 898.0 min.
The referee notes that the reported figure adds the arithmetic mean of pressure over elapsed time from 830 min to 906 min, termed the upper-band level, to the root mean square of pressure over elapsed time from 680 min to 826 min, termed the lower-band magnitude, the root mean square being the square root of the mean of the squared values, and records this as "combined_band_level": 125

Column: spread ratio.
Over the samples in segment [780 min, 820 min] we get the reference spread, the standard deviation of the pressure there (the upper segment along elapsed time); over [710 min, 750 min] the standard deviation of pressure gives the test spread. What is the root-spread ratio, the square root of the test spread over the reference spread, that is 2.1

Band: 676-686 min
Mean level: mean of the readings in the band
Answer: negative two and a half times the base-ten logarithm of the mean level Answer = -4.70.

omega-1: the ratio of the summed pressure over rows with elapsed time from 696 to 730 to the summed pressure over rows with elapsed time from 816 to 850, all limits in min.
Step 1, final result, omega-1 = 1.26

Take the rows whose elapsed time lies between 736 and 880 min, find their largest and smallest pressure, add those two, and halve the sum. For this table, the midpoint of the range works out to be 60.0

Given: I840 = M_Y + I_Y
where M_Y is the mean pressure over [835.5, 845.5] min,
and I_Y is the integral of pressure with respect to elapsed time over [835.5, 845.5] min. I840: 635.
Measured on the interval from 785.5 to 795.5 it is 623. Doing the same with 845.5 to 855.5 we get 634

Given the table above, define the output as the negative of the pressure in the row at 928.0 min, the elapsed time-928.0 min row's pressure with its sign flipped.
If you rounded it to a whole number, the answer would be -64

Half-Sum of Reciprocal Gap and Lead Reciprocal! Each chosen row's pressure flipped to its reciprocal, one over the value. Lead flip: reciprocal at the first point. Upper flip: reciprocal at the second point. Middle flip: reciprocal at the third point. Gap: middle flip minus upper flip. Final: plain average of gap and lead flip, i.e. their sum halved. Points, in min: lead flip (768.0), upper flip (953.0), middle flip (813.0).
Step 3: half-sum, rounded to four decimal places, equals 0.0097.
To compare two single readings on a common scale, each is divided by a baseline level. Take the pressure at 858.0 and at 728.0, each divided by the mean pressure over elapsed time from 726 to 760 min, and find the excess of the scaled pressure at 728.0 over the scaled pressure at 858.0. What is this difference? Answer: 0.18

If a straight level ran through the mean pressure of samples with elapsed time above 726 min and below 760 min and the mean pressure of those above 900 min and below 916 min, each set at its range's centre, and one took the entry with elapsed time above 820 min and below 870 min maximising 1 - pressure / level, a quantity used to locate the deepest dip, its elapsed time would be 823.0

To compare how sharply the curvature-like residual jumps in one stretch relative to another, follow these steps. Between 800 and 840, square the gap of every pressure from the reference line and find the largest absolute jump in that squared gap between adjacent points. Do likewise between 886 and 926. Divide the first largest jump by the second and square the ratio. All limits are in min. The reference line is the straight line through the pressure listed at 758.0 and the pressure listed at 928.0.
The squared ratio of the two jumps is 18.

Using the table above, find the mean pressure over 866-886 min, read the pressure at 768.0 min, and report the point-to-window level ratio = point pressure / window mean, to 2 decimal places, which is 0.89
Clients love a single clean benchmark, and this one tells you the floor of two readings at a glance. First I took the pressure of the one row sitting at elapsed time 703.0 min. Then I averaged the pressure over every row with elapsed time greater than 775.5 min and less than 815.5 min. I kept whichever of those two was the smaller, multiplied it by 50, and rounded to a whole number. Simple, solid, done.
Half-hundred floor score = 2843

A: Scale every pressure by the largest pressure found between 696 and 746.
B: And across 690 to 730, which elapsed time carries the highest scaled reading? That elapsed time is 708.0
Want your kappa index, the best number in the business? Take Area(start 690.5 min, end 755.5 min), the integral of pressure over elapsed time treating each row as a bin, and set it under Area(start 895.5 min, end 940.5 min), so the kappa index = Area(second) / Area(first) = 0.63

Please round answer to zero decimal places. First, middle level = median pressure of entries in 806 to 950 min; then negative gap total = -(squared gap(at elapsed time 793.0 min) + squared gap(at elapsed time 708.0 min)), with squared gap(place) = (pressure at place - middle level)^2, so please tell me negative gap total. -192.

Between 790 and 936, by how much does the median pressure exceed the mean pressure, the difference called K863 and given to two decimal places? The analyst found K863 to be -0.09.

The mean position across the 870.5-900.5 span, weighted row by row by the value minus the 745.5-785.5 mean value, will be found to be 887.0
